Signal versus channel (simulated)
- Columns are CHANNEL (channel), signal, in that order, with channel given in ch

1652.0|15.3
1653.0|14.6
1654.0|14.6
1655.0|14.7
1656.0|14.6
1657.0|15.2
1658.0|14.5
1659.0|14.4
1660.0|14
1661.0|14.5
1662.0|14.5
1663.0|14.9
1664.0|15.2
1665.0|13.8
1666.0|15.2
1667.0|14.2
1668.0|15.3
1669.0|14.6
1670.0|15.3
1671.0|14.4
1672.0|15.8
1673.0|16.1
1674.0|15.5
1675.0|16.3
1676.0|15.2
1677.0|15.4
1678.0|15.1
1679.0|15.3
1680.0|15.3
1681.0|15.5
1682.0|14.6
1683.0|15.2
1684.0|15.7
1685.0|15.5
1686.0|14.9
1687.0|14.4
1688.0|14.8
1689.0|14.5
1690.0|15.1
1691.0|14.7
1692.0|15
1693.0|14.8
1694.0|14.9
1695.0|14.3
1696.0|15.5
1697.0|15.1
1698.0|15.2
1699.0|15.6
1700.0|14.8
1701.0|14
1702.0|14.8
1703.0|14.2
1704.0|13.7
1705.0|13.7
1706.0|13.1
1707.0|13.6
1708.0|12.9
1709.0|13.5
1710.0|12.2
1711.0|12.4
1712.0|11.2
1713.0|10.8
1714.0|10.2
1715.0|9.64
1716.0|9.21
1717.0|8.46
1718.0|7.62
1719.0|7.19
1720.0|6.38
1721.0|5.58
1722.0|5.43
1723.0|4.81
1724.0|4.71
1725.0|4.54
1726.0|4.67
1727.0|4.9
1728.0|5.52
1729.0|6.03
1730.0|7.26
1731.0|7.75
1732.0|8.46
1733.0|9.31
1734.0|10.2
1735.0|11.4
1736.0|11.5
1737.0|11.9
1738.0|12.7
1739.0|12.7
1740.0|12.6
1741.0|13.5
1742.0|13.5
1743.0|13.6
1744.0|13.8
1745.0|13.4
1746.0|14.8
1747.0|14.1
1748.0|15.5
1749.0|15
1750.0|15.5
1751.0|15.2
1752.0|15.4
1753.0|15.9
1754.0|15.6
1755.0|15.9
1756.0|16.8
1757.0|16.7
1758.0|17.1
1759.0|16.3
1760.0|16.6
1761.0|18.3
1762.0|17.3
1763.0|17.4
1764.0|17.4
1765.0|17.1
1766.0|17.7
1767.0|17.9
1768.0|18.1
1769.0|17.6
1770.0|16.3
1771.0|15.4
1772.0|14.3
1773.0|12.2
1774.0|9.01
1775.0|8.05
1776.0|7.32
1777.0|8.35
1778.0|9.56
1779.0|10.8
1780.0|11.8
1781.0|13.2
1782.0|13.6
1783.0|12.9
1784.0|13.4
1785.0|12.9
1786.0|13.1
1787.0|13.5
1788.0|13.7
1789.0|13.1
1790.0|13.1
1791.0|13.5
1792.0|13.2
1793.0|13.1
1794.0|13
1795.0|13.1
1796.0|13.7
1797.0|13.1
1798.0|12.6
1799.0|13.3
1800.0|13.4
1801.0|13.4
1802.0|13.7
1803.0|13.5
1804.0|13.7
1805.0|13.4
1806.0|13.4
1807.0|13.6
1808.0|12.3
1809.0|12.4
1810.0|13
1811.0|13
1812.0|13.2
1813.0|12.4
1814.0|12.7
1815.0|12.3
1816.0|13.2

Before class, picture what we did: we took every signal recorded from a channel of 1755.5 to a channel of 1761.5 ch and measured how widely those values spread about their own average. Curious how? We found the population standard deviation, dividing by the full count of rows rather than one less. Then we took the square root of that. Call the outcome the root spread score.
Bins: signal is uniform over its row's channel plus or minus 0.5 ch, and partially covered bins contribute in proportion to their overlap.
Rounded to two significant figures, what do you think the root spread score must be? 0.80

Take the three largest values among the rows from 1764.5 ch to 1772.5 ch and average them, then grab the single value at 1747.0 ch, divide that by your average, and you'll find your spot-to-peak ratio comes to 0.79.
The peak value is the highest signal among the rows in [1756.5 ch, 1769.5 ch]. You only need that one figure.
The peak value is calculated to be 18.3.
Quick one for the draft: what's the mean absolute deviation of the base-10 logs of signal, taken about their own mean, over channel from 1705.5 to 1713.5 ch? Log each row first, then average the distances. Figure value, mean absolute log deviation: 0.029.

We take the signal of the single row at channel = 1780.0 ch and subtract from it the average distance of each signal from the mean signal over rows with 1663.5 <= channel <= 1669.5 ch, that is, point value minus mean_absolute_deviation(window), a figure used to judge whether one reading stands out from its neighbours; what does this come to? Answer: 11.3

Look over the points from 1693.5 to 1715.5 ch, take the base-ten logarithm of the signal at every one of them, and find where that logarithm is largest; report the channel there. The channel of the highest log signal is 1699.0 ch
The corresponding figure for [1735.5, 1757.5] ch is 1756.0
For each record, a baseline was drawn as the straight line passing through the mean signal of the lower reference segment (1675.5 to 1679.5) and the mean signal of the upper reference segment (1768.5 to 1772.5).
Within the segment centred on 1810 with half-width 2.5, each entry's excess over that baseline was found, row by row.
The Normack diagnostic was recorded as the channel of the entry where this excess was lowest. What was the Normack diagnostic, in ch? 1808.0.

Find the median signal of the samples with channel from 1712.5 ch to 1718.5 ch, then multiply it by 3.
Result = 28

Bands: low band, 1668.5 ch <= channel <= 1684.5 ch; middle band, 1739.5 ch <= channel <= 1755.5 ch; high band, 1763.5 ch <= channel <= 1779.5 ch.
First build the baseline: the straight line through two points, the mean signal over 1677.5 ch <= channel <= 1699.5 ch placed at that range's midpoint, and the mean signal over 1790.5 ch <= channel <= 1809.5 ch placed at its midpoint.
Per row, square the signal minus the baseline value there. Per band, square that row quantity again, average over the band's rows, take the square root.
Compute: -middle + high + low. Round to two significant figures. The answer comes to 17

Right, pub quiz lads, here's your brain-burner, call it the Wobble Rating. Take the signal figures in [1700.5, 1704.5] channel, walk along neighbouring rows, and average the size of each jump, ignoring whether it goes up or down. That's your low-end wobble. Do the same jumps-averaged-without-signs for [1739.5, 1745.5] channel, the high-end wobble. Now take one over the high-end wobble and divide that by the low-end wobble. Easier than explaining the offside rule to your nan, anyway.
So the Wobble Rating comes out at 4.9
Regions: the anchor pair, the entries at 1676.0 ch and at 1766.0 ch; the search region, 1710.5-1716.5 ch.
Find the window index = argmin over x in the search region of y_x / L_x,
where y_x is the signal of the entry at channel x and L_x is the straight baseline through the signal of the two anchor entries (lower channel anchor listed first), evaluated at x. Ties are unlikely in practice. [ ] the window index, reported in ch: 1716.0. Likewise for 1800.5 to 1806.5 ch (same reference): 1806.0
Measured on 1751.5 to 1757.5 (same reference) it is 1752.0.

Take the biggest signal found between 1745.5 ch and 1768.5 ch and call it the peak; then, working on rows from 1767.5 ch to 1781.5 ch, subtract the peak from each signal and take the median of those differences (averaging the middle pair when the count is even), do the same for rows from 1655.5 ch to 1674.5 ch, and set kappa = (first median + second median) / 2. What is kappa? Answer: -5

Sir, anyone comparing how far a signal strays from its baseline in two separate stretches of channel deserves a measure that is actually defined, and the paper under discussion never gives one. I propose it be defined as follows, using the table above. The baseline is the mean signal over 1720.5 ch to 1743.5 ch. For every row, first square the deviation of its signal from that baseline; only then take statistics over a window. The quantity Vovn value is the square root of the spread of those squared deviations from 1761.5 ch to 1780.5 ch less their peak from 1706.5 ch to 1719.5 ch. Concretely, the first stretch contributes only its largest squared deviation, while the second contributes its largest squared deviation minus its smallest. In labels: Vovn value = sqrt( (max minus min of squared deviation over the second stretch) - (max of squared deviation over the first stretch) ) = 8.0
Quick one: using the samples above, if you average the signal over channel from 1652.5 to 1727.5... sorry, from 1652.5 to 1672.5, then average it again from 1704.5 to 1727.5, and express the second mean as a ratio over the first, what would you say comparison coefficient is 0.61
